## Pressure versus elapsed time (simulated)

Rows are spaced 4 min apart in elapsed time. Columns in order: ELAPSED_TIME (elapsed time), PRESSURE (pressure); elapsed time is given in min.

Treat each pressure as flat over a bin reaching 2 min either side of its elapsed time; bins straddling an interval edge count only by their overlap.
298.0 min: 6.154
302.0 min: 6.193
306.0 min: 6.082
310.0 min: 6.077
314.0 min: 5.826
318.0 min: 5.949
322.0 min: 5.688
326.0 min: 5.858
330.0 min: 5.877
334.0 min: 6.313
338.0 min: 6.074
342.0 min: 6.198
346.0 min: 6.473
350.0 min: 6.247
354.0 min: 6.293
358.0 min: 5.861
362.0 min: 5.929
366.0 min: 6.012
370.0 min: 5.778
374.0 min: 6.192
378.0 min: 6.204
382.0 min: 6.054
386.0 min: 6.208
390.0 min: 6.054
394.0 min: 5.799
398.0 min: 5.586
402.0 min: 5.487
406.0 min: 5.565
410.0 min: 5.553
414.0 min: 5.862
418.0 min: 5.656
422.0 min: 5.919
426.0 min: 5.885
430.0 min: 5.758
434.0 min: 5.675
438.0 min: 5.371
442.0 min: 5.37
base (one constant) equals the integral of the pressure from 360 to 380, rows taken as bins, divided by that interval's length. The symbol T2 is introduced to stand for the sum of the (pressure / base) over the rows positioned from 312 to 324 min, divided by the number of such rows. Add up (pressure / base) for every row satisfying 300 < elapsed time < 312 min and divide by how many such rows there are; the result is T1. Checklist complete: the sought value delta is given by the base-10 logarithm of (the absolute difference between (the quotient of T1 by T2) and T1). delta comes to -1.5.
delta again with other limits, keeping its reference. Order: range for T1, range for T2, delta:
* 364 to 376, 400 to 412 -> -1.1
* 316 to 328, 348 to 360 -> -1.8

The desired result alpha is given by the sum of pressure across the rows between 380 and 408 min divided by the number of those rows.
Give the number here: 5.82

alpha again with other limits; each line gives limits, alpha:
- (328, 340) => 6.09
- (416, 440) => 5.71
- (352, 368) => 6.02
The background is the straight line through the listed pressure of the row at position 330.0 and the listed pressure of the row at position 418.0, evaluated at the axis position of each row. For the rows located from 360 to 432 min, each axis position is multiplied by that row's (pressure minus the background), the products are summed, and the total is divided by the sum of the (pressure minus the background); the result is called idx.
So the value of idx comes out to 388.0 min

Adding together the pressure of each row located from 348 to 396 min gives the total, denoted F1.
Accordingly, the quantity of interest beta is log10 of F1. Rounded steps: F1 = 73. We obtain 1.86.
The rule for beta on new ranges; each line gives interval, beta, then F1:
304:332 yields 1.62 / 41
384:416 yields 1.66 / 46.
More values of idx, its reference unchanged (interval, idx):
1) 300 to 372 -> 342.8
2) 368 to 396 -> 382.1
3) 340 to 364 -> 349.3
